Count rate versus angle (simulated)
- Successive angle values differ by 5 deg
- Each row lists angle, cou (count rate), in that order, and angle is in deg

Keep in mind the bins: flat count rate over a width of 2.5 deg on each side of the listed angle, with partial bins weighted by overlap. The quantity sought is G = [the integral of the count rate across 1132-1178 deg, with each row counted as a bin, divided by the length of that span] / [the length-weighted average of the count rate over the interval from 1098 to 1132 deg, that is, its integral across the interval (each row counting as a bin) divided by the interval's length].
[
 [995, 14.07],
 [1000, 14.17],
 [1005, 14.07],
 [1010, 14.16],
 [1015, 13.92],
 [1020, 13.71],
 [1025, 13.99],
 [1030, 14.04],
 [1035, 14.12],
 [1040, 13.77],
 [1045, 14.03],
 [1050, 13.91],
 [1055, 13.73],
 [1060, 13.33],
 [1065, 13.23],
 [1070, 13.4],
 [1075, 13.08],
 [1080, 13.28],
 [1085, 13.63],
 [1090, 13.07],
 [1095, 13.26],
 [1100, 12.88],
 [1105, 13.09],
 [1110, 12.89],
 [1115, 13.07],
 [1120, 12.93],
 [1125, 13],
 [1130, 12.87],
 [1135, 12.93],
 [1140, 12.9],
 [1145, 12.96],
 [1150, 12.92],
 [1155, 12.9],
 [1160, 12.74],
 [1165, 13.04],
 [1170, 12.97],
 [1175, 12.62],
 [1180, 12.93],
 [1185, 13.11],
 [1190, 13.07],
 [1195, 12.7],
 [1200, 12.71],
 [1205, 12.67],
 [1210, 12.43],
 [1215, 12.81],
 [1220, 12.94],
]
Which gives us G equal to 0.99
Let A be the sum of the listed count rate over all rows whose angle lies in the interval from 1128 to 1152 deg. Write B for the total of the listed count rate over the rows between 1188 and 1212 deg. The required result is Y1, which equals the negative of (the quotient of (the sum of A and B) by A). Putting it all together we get -1.98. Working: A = 64.6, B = 63.6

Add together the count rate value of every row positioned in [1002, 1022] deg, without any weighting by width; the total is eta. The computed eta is 55.9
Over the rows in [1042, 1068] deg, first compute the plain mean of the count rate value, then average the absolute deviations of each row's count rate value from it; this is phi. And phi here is 0.29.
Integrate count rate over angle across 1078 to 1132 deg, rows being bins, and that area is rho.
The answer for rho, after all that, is 707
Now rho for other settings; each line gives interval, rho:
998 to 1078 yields 1103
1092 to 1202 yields 1423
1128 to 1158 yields 387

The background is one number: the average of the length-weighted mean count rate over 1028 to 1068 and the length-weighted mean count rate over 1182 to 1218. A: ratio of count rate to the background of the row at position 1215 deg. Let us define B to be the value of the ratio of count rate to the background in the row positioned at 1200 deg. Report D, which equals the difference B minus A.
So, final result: -0.01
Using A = 0.96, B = 0.96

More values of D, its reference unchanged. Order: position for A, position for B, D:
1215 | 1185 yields 0.02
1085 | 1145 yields -0.05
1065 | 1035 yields 0.07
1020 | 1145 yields -0.06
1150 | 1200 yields -0.02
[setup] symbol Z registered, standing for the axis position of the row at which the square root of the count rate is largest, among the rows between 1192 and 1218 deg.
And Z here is 1215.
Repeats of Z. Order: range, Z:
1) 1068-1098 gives 1085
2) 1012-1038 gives 1035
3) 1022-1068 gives 1035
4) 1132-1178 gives 1165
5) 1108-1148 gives 1115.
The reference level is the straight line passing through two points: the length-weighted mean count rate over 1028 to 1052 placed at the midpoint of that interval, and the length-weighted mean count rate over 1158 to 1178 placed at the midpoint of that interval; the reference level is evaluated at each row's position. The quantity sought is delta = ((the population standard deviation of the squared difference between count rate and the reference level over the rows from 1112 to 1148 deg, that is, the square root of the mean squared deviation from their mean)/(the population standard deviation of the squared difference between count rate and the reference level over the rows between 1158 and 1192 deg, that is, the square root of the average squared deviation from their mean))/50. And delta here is 0.0104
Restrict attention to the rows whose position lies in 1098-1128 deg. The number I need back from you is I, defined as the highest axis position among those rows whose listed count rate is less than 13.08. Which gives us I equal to 1125 deg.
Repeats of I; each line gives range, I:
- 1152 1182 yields 1180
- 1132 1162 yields 1160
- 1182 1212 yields 1210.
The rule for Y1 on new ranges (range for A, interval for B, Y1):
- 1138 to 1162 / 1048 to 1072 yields -2.05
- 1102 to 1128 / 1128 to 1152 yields -1.99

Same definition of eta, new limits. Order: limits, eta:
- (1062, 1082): 53.0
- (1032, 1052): 55.8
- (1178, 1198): 51.8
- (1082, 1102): 52.8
